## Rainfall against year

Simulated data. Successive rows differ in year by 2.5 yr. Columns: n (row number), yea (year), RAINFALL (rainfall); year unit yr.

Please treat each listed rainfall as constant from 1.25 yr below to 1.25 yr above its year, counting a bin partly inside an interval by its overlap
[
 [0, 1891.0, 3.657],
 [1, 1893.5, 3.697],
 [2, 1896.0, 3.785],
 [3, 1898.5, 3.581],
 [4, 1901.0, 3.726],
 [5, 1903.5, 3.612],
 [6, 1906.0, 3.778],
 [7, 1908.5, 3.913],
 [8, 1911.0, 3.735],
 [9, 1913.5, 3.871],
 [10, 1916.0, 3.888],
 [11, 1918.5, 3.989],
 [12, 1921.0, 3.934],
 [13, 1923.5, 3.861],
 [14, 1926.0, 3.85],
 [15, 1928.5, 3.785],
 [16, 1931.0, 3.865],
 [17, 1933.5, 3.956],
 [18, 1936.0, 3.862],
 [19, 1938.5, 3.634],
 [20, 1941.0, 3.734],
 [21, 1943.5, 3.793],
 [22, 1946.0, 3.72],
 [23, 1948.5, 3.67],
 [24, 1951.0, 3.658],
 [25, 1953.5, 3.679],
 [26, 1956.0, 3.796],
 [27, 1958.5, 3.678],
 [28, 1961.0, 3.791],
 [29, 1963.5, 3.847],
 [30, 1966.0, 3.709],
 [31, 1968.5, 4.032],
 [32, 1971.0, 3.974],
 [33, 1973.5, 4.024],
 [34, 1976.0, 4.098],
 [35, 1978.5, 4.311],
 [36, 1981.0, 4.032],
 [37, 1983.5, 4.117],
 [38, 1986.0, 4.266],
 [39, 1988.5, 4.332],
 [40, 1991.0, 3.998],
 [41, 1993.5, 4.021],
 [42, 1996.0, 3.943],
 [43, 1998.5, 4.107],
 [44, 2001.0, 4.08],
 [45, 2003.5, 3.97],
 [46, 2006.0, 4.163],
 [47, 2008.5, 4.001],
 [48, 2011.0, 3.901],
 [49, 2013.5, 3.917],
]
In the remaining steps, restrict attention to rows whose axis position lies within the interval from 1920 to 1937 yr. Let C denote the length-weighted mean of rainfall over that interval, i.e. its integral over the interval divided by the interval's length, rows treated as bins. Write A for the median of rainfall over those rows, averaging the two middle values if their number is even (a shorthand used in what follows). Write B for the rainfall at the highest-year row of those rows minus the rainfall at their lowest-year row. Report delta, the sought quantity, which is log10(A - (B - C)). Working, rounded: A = 3.86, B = -0.07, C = 3.87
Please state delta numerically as 0.892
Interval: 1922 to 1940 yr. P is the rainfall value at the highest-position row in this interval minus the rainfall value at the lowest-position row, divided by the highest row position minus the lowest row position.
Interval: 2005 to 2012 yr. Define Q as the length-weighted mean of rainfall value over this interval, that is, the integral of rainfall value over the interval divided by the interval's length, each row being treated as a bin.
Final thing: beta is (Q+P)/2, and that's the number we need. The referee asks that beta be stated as 2.00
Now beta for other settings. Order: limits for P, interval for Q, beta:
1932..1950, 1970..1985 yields 2.04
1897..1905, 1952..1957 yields 1.87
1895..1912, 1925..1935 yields 1.93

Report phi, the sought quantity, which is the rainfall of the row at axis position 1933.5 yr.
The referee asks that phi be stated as 3.956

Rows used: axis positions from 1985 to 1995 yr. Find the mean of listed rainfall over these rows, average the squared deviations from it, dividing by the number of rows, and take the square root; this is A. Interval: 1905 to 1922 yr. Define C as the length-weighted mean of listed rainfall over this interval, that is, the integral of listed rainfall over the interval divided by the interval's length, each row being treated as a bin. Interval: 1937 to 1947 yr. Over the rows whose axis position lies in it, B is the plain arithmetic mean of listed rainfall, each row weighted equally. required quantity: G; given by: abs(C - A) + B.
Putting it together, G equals 7.45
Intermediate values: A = 0.147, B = 3.72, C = 3.87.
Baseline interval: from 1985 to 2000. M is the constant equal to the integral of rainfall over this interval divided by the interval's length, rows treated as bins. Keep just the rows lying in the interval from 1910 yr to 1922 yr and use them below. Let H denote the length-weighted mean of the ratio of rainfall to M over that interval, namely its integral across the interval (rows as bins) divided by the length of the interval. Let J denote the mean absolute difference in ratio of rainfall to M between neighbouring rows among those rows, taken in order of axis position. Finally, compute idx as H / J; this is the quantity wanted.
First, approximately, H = 0.95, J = 0.019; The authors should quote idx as 50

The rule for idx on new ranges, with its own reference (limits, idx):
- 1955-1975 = 32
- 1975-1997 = 27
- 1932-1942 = 27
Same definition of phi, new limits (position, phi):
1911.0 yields 3.735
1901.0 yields 3.726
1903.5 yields 3.612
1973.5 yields 4.024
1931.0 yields 3.865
